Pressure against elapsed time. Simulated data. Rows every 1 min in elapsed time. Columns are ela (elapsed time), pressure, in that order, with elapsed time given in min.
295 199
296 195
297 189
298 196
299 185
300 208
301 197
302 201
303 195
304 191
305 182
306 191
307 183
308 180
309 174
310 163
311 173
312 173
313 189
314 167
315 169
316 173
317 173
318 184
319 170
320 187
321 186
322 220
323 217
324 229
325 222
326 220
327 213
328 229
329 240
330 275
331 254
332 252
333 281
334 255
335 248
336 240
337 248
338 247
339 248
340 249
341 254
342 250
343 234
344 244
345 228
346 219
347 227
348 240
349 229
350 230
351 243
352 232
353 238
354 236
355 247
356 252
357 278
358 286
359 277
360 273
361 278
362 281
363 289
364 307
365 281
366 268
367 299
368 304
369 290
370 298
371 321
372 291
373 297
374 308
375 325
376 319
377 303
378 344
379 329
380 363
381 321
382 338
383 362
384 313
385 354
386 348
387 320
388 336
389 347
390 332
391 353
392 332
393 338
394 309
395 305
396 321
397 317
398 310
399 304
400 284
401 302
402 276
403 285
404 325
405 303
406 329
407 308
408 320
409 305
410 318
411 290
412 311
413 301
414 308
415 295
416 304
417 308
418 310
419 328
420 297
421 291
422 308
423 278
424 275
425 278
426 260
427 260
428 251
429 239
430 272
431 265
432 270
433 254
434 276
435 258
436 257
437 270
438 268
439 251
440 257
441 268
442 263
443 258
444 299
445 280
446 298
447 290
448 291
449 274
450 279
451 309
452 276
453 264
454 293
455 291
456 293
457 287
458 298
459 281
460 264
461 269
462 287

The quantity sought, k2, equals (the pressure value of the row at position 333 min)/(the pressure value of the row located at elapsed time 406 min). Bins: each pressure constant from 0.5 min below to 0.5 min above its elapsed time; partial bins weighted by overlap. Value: 0.85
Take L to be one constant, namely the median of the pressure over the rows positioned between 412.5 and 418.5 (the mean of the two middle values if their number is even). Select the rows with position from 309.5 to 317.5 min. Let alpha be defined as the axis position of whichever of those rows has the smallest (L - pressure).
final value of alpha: 313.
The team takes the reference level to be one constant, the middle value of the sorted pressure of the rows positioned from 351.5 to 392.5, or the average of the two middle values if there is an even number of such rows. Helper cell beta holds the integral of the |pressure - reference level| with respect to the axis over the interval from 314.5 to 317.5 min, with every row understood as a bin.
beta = 397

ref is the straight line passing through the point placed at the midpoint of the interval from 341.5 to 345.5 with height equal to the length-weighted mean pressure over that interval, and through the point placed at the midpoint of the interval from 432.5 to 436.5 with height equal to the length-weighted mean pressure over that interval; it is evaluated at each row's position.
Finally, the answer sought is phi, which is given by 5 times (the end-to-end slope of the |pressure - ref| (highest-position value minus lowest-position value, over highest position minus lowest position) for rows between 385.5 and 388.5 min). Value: -31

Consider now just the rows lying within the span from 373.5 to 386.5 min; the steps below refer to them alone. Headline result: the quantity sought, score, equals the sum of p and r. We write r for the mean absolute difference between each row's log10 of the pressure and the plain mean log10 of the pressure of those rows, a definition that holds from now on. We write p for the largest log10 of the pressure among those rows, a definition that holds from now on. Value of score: 2.58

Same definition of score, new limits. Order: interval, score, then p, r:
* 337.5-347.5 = 2.42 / 2.40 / 0.019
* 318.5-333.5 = 2.49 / 2.45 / 0.045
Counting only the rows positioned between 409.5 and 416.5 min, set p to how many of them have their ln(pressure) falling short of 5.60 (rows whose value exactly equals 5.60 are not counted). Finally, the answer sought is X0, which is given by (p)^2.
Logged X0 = 0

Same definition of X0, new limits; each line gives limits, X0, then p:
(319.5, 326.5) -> 49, 7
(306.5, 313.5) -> 49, 7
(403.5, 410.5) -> 0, 0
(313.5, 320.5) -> 49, 7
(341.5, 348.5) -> 49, 7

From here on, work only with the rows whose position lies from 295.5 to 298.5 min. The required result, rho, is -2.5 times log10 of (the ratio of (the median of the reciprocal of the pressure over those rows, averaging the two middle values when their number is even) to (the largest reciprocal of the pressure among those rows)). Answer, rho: 0.034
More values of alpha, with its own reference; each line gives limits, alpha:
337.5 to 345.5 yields 341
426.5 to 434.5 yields 434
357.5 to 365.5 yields 364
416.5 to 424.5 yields 419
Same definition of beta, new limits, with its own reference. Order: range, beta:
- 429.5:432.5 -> 105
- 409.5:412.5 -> 35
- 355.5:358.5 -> 96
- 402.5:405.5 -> 41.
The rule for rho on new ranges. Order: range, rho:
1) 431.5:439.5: 0.050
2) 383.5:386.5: 0.115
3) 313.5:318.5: 0.038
